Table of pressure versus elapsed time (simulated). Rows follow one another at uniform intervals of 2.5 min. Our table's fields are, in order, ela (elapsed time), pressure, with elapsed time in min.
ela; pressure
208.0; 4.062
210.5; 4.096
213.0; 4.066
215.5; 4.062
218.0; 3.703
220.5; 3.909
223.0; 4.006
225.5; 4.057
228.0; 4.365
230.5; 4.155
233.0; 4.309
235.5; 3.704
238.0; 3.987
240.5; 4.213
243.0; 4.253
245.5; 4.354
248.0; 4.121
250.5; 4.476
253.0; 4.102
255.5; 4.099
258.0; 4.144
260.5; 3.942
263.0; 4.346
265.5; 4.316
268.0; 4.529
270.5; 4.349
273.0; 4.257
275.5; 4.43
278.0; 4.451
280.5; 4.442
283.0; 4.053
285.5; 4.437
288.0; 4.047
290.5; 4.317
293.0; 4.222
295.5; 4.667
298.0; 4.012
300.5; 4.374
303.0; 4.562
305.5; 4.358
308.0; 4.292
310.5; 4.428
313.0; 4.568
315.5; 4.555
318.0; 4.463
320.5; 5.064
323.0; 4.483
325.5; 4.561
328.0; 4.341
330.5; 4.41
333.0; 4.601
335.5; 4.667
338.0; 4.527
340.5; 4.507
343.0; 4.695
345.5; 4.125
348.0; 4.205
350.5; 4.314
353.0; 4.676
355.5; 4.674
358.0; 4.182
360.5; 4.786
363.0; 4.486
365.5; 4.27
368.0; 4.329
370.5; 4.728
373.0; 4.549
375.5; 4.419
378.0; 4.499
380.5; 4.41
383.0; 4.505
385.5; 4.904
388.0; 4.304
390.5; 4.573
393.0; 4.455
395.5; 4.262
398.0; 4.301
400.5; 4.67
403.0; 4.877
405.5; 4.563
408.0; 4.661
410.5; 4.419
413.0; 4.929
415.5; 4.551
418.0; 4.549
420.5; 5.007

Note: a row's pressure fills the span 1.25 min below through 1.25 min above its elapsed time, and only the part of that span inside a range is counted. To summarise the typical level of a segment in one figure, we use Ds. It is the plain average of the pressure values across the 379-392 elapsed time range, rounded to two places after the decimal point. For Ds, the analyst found 4.54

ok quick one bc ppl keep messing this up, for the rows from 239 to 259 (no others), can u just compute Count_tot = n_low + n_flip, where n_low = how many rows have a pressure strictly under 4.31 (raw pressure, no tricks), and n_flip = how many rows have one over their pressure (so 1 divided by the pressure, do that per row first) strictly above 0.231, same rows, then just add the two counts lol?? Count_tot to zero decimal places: 12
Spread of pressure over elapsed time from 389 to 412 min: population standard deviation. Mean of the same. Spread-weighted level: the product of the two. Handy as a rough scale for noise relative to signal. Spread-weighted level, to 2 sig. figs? 0.83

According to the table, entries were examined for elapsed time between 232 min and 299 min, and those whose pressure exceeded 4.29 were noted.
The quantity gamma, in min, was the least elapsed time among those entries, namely 233.0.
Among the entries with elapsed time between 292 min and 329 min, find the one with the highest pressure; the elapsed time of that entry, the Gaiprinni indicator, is 320.5 min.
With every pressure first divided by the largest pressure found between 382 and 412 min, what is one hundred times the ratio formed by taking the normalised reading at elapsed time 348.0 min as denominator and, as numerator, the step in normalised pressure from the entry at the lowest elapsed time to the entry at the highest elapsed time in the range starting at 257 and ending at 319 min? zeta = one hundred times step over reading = 7.6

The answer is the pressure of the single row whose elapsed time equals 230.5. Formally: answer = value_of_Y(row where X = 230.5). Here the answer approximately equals 4.155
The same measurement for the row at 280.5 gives 4.442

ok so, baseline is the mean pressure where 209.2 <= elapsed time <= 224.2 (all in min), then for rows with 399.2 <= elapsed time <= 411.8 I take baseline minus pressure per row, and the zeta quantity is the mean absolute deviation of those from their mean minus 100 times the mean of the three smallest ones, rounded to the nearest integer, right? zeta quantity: 76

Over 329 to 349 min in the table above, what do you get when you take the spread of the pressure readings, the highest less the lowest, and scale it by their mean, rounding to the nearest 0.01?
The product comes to 2.55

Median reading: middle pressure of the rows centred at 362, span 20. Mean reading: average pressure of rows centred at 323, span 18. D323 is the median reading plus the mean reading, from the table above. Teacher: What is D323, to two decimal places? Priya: 9.13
